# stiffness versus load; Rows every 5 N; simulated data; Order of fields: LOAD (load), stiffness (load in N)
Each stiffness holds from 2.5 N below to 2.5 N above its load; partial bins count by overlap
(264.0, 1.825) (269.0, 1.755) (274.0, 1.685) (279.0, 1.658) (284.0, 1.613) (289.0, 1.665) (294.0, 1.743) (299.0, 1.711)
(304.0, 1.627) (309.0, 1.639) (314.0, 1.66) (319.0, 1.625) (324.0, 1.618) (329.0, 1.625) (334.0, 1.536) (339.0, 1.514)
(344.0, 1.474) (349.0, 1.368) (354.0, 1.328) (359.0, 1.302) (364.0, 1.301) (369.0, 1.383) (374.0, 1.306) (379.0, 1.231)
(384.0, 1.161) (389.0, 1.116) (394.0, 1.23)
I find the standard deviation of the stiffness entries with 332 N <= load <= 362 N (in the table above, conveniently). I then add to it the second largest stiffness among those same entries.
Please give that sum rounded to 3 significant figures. 1.61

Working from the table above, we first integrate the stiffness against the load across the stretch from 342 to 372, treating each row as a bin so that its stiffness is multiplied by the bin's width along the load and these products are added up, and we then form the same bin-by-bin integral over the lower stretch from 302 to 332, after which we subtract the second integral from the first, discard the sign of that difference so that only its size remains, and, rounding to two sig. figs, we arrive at 8.2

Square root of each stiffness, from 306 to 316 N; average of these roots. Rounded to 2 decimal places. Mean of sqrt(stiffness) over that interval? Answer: 1.28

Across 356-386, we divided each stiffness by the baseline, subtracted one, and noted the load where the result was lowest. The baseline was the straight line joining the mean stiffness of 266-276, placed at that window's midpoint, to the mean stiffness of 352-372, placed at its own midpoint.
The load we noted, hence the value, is 384.0 N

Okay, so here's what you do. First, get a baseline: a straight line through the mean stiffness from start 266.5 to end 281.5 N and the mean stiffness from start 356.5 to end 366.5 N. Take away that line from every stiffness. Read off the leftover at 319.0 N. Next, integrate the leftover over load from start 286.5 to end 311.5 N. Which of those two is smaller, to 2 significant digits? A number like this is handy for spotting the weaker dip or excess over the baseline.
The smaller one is 0.13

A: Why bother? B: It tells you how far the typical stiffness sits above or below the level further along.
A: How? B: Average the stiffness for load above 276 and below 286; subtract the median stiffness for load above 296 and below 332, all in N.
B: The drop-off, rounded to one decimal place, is 0.0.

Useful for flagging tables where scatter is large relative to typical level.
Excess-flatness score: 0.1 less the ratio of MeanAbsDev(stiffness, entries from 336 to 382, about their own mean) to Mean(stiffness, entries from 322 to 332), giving 0.057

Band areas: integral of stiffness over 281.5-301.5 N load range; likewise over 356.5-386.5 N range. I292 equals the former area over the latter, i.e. 0.9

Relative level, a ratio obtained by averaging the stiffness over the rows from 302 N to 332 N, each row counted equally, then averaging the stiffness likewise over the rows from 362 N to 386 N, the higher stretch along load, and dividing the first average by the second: 1.28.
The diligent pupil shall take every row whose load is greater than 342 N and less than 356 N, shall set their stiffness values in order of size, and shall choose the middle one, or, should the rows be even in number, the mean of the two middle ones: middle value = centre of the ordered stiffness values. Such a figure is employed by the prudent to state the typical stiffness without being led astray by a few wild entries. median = 1.37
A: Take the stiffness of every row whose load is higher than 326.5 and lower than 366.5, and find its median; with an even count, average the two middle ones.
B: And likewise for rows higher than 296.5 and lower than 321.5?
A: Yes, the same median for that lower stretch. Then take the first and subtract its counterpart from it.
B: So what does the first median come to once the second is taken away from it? -0.22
